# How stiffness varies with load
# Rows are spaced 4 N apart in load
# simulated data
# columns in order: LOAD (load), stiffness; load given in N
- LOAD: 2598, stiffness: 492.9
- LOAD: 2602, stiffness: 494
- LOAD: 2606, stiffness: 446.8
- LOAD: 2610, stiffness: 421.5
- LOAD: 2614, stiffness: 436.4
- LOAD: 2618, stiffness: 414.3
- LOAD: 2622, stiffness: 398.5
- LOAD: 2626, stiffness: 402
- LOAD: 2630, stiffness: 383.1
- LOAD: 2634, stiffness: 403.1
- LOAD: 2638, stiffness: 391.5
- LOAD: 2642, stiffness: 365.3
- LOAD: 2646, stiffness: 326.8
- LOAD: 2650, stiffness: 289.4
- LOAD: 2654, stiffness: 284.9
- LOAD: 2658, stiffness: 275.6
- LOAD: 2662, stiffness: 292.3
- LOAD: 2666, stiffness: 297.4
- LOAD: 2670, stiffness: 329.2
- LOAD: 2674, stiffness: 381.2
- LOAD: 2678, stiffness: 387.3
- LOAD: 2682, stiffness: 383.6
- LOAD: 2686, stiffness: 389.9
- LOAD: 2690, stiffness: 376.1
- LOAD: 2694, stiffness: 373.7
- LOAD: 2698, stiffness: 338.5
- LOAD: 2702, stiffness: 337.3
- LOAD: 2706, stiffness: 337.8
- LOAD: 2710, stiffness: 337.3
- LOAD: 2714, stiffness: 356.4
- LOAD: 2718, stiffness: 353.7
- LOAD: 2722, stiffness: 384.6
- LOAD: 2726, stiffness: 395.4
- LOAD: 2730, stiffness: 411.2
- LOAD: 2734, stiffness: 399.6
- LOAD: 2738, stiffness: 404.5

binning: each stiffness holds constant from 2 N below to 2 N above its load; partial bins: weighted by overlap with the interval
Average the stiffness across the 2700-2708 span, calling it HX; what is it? 338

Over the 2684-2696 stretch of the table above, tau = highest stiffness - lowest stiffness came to 16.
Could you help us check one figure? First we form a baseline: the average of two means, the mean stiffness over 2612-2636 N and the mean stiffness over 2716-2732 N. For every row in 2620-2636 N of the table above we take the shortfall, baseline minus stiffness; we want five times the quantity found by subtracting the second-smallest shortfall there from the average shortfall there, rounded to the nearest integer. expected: 27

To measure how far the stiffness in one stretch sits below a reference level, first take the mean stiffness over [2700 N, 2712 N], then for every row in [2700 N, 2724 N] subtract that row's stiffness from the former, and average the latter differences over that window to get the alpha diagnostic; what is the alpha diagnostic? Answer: -14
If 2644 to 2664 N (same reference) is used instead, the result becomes 44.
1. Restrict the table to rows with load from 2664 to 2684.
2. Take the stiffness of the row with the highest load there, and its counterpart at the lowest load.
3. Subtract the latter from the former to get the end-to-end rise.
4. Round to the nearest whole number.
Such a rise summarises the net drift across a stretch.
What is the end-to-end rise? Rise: 86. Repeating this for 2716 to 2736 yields 46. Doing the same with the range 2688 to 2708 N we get -38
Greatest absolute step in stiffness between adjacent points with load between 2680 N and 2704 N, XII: 35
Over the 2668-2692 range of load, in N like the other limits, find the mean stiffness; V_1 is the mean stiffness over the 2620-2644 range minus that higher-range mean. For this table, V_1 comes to 16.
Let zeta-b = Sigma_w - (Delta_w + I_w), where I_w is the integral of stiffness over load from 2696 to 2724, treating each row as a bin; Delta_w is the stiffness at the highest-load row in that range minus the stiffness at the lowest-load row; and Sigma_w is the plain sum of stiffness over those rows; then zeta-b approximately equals -7383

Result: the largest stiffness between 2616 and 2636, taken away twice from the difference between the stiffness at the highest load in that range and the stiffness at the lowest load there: -840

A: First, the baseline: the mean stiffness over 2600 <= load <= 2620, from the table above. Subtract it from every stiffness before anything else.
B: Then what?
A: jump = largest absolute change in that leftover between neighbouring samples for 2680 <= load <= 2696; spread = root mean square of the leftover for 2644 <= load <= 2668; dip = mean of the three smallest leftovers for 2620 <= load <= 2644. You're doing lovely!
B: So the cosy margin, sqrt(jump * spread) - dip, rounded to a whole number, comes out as 108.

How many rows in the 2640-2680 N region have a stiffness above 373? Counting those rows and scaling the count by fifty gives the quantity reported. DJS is 100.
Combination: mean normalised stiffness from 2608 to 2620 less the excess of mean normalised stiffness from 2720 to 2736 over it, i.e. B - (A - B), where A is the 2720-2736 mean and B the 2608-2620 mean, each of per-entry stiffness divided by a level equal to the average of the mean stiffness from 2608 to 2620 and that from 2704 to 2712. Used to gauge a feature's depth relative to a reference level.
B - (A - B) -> 1.18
